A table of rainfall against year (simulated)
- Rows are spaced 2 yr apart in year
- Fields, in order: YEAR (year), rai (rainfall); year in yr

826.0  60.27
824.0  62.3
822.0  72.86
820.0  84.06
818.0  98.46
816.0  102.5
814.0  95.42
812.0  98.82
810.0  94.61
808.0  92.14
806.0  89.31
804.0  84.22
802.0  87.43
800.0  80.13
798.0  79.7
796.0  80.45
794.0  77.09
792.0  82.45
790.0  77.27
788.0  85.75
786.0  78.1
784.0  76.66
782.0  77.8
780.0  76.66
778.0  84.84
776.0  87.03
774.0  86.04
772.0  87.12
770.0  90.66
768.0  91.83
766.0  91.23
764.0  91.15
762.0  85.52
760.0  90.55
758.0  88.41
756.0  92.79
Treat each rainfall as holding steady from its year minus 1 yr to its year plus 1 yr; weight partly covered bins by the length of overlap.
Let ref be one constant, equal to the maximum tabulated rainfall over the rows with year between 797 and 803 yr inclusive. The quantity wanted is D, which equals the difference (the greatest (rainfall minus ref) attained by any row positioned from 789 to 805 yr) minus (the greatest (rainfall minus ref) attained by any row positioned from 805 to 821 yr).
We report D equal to -15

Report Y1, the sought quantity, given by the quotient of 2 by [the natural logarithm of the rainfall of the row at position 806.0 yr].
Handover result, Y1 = 0.445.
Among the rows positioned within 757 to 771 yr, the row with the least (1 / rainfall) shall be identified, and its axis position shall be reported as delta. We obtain 768.0 yr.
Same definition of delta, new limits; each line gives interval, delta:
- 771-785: 772.0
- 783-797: 788.0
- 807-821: 816.0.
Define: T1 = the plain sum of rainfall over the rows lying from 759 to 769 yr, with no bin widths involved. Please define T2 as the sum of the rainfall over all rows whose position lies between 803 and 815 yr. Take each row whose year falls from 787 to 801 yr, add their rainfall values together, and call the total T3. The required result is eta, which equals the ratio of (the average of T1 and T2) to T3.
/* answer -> 0.89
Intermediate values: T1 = 450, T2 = 555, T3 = 563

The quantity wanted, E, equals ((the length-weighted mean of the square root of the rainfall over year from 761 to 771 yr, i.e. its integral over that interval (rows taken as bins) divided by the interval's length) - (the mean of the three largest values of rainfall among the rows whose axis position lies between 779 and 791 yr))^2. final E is 5050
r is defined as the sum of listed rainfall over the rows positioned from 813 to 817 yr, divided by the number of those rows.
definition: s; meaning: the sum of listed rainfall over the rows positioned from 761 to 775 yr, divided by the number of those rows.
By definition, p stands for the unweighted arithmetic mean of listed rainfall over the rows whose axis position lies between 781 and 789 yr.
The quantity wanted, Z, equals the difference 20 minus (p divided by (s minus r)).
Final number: 28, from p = 80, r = 99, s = 89.1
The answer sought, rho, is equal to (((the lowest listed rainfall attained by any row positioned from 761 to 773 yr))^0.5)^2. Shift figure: 85.5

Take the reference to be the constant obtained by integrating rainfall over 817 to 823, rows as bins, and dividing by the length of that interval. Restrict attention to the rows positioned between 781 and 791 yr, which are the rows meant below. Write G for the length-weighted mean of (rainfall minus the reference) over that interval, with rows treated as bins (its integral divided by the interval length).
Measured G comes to -6.0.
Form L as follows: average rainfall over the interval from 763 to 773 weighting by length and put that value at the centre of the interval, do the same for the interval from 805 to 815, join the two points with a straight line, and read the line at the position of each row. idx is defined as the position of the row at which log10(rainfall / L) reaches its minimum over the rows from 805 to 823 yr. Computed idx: 822.0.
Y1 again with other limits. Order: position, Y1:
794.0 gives 0.460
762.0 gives 0.450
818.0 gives 0.436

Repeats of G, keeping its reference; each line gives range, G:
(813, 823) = 5.5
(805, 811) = 6.9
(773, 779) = 0.8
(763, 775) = 4.5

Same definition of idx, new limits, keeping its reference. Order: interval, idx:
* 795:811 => 798.0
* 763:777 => 774.0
